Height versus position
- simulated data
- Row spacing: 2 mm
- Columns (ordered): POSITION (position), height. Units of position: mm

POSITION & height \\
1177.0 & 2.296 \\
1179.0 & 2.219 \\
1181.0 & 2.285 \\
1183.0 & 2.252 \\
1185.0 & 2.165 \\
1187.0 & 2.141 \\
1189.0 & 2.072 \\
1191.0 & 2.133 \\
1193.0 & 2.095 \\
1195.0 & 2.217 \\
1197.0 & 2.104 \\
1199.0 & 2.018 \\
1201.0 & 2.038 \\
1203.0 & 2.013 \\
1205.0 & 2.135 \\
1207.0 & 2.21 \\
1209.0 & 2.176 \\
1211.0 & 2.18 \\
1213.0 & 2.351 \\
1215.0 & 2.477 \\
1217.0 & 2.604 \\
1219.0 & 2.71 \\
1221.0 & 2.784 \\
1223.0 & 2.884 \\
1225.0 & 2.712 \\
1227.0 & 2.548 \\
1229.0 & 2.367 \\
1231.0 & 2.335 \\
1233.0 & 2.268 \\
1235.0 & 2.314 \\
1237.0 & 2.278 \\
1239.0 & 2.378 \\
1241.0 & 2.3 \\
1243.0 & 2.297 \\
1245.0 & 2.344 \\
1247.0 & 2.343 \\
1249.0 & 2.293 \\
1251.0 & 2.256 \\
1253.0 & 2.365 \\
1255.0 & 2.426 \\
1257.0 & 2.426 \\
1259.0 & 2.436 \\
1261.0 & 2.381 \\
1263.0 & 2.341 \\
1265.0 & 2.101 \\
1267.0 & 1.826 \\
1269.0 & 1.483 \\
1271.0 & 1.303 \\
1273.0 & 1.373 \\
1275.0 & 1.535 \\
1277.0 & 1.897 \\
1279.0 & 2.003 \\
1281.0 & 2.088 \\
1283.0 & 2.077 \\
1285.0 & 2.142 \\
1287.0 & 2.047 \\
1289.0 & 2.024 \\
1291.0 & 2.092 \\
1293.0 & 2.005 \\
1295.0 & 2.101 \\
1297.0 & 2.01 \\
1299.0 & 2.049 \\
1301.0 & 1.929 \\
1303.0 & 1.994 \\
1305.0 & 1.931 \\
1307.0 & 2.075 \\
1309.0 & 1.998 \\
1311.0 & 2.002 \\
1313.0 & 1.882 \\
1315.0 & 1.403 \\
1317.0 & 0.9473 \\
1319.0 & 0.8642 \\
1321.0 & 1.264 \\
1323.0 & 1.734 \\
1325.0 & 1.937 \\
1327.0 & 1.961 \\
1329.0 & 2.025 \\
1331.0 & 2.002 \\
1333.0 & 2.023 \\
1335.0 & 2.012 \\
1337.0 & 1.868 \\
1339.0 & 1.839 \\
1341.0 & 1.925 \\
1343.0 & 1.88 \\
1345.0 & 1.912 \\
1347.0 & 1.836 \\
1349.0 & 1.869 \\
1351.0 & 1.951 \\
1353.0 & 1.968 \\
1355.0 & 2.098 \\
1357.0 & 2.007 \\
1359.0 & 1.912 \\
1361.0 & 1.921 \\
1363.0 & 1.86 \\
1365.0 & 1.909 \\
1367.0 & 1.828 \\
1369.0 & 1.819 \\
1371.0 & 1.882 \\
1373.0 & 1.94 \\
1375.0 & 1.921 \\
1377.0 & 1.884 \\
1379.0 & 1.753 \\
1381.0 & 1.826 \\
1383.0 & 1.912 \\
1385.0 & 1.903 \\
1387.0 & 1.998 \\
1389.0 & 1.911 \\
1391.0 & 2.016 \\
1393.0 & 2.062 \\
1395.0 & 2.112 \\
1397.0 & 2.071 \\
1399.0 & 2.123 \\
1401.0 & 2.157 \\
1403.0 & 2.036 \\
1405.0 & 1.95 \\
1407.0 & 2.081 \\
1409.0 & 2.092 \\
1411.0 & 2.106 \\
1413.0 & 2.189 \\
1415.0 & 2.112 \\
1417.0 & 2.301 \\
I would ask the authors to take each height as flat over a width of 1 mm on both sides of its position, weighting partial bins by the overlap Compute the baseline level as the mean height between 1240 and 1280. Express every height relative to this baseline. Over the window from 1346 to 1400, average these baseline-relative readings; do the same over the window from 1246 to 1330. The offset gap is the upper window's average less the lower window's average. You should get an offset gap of 0.00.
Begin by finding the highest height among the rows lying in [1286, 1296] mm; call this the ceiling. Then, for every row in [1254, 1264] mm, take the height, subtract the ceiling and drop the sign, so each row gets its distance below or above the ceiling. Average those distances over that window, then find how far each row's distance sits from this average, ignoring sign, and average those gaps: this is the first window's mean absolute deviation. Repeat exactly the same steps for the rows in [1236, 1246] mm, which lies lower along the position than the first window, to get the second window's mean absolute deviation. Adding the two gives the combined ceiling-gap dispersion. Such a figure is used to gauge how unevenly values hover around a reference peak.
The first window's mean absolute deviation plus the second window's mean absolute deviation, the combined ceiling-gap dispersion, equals 0.066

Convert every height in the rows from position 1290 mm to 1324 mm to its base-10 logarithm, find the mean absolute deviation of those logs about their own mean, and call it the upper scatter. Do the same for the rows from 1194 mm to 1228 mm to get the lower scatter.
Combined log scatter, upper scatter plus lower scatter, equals 0.139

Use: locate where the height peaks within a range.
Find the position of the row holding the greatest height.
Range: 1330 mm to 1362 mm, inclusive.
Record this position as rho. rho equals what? 1355.0 mm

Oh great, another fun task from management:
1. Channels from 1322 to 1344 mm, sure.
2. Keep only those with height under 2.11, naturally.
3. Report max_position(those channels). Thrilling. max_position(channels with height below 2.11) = 1343.0 mm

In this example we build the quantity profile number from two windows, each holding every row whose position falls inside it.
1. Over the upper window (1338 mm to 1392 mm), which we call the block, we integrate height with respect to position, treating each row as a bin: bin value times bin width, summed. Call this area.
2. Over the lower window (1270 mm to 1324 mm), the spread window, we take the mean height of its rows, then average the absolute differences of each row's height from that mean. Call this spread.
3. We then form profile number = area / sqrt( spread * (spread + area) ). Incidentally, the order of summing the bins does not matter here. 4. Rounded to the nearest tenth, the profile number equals 18.6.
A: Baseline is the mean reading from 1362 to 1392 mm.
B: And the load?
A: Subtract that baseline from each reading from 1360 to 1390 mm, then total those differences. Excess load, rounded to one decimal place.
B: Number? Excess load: -0.1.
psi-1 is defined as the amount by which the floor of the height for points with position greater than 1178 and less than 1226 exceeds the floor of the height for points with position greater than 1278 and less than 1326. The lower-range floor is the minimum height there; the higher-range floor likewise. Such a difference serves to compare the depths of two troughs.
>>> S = 1.1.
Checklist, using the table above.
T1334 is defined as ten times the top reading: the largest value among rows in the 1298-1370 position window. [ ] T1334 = 21.0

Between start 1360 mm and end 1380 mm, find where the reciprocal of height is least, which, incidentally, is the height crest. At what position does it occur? 1373.0 mm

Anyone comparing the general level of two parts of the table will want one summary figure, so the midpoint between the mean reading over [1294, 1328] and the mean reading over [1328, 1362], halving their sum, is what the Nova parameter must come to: 1.86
